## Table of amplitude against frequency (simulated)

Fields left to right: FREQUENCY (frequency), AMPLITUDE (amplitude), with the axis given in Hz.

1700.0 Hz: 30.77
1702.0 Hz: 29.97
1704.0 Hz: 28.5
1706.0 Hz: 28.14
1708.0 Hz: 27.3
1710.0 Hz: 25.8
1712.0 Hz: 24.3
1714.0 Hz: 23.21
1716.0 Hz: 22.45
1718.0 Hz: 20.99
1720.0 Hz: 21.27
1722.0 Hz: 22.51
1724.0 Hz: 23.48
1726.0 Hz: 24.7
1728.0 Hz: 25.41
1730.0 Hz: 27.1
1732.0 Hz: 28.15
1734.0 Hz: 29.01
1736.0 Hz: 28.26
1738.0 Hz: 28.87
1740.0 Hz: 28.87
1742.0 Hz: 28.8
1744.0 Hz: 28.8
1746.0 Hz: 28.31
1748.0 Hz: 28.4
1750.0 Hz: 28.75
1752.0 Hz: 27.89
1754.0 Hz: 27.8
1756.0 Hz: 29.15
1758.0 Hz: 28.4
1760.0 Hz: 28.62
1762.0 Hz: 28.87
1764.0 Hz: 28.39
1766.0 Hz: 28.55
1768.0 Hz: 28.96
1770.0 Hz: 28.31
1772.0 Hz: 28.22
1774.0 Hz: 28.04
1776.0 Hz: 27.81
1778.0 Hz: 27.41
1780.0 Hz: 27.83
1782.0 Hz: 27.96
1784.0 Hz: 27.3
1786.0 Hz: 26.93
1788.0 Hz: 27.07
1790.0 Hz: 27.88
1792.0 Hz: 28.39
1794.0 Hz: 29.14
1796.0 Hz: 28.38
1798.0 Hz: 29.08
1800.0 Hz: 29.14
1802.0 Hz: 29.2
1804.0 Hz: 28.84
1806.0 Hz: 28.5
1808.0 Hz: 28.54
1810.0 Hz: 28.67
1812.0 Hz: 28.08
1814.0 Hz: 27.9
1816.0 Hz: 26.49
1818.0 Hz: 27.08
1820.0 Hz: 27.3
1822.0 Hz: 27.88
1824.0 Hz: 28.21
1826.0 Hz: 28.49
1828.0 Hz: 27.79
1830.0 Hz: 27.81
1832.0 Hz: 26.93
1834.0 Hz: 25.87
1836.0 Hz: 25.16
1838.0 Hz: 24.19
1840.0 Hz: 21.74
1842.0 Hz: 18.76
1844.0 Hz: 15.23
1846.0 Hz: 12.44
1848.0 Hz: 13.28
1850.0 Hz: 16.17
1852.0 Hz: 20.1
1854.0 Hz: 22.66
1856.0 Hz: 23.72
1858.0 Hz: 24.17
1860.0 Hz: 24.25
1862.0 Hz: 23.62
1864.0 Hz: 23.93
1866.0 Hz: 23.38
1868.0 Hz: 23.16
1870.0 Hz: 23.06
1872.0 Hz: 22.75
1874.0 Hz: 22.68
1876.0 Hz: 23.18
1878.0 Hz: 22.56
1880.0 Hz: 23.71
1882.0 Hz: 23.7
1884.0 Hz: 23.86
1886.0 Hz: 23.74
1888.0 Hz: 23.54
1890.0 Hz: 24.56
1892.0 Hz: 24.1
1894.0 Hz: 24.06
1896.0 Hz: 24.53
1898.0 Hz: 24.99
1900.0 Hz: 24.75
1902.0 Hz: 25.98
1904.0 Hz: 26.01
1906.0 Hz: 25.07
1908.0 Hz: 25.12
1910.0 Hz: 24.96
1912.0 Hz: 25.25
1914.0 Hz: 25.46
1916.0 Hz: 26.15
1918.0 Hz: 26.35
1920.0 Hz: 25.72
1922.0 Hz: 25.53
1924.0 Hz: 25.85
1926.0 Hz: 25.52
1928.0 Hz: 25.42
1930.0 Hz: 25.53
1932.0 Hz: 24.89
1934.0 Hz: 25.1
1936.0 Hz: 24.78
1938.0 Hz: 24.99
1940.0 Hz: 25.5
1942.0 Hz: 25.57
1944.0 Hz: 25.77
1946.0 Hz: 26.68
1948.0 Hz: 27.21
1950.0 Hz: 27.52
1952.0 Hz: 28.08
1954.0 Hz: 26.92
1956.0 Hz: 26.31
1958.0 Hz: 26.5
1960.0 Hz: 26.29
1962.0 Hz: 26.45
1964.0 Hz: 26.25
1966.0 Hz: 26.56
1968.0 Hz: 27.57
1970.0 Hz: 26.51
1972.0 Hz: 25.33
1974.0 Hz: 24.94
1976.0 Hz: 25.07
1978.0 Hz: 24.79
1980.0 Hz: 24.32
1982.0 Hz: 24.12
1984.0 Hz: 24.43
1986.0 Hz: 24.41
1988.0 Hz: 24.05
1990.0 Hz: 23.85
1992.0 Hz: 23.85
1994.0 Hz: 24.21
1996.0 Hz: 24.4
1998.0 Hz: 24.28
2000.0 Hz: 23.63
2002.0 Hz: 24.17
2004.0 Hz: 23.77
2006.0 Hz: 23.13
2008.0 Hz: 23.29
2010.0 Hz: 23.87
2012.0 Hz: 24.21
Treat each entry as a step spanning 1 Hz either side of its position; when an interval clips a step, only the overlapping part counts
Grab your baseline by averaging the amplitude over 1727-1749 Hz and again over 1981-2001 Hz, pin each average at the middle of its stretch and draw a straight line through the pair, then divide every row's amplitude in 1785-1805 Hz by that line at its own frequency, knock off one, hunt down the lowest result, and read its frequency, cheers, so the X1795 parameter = 1786.0 Hz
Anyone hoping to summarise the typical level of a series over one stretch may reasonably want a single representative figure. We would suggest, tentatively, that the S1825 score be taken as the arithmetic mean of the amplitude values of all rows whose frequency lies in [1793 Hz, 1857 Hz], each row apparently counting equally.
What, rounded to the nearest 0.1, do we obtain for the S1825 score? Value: 25.1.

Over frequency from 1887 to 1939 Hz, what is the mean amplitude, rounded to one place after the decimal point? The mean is 25.2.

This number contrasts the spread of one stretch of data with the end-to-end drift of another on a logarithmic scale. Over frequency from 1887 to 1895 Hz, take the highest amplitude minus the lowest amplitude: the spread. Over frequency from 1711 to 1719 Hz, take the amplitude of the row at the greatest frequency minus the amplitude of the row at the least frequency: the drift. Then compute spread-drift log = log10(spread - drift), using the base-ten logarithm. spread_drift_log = 0.64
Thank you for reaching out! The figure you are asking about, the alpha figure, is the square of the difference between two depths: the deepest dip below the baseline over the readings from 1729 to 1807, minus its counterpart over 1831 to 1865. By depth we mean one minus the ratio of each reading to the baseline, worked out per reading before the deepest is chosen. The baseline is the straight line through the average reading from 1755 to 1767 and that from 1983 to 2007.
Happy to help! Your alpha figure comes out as 0.216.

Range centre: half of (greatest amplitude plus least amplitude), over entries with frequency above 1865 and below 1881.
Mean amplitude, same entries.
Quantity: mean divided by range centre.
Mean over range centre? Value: 1.00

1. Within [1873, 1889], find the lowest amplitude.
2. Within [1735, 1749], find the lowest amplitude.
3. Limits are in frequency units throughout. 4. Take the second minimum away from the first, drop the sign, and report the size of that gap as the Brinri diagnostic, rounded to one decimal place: 5.7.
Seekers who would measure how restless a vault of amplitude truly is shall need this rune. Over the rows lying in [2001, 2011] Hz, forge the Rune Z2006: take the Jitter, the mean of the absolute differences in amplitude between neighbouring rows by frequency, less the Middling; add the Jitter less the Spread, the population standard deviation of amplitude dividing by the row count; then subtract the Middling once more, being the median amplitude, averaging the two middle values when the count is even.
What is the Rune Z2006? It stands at -47.0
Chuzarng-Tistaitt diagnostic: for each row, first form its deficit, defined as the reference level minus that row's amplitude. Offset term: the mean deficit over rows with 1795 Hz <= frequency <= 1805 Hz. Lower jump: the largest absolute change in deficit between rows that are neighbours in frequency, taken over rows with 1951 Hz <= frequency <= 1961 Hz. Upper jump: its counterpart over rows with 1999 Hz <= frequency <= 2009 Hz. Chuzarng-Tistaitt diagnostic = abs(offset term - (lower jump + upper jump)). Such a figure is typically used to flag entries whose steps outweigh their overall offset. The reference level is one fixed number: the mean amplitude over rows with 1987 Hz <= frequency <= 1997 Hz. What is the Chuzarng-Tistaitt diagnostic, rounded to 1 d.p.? 6.7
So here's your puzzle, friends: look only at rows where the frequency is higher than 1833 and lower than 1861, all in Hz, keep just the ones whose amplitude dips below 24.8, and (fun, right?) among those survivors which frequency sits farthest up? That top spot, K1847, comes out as 1860.0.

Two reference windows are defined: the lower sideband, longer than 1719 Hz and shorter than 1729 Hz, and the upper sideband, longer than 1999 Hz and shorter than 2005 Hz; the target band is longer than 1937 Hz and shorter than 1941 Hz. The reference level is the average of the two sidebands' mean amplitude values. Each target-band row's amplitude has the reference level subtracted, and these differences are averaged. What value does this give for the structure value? 1.6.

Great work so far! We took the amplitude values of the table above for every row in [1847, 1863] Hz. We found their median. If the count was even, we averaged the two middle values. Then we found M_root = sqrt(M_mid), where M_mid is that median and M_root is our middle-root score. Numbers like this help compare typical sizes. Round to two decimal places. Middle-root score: 4.81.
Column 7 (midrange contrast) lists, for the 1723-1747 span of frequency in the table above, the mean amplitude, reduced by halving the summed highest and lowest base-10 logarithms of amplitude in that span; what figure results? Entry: 26.1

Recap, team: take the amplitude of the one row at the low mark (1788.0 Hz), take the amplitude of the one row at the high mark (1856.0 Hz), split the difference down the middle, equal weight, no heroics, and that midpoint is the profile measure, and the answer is 25.4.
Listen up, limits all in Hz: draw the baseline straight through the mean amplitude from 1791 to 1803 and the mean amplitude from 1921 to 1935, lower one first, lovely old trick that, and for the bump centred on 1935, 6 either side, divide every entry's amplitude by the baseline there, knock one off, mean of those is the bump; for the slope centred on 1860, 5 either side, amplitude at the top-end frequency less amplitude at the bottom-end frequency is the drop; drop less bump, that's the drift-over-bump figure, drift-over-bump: 0.21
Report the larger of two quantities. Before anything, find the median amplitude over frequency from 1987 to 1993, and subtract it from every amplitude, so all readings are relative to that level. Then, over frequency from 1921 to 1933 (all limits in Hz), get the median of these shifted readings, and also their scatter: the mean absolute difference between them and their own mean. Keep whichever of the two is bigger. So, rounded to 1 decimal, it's 1.7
